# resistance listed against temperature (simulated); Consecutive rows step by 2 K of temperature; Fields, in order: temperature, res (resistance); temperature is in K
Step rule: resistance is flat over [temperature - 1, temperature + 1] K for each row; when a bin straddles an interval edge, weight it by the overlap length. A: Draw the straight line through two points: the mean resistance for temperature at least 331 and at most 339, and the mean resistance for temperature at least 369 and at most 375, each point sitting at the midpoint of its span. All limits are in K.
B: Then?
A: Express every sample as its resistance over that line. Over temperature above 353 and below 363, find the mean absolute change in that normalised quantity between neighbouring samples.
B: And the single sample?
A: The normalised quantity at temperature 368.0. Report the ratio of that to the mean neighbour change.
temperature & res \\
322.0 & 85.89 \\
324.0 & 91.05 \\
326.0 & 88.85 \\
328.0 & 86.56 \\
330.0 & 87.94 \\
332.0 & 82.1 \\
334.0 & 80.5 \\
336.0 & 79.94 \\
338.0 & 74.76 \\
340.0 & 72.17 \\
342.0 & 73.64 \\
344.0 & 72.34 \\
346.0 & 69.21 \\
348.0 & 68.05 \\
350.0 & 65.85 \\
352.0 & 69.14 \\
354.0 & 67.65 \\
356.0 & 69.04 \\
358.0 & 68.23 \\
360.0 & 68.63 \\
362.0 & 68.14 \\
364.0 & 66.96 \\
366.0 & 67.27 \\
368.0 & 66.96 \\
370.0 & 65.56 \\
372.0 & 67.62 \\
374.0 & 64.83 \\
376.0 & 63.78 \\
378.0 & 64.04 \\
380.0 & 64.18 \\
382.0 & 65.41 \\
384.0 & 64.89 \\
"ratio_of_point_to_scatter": 81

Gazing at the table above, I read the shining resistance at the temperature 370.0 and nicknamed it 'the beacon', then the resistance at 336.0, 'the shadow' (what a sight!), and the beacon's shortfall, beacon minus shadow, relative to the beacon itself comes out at -0.22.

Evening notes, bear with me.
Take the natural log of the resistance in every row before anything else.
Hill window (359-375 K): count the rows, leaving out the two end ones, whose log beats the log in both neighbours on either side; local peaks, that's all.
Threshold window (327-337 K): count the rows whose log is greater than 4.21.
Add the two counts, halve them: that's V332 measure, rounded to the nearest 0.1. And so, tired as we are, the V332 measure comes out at 3.5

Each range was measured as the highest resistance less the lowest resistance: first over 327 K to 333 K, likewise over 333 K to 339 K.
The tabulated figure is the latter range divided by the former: 0.98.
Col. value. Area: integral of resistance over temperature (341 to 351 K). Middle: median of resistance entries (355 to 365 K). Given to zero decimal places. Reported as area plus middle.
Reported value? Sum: 766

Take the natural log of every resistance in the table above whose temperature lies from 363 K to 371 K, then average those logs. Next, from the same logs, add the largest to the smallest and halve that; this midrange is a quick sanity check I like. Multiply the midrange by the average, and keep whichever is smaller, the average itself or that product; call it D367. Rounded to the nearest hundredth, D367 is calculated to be 4.20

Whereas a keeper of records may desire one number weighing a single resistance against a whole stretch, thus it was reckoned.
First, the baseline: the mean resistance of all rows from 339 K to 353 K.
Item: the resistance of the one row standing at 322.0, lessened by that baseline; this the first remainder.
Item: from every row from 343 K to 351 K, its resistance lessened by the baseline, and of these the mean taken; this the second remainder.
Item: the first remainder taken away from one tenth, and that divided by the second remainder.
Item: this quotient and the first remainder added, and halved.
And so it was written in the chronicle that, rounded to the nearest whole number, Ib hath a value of 15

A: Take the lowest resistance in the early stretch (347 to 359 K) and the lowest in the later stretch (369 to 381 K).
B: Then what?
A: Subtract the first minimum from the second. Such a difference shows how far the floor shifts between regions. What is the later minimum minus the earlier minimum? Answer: -2.1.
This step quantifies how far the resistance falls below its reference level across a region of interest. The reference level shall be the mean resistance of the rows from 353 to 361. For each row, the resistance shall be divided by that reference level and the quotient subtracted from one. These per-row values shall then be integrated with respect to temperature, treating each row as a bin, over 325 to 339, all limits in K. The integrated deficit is -3.0 K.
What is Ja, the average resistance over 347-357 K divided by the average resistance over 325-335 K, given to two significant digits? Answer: 0.80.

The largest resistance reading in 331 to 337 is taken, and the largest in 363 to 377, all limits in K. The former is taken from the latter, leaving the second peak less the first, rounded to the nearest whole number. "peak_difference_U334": -14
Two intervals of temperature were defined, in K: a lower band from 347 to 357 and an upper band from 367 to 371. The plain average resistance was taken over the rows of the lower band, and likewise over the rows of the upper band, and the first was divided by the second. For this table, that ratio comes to 1.03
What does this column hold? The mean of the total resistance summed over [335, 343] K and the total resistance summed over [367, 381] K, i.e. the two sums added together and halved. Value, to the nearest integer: 379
